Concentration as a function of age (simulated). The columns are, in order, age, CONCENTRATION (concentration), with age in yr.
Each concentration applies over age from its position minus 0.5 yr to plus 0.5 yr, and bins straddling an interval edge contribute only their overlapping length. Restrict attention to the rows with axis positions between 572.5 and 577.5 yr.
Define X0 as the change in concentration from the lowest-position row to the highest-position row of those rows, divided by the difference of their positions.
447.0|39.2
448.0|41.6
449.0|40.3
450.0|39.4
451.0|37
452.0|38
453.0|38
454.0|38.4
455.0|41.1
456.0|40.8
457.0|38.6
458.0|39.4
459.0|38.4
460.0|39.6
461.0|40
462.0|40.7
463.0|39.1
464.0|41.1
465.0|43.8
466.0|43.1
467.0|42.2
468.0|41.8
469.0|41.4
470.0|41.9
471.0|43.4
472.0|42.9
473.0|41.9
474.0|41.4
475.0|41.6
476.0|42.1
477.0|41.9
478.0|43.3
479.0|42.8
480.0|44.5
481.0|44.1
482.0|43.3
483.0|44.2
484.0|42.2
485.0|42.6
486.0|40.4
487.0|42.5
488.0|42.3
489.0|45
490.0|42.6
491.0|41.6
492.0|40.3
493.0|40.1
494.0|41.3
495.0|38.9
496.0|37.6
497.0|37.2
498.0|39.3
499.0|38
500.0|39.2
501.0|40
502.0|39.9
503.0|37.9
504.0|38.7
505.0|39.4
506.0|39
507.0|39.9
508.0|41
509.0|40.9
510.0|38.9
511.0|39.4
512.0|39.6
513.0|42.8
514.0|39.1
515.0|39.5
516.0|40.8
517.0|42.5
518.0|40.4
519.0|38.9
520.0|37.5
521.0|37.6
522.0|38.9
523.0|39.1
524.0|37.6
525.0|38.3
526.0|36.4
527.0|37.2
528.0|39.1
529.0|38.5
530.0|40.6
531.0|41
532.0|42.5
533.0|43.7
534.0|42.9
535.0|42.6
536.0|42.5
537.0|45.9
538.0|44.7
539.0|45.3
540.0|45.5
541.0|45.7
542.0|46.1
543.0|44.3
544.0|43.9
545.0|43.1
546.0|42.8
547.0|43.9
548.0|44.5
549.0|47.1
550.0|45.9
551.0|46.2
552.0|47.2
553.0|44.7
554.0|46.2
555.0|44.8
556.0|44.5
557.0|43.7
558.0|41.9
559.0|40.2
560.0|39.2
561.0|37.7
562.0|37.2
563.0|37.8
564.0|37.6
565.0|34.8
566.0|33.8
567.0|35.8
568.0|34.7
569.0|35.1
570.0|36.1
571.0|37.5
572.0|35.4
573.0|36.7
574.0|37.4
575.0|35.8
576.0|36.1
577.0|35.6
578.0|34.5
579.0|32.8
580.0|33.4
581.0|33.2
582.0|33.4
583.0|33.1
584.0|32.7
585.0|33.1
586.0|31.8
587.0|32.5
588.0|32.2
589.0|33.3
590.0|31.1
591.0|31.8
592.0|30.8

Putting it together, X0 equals -0.3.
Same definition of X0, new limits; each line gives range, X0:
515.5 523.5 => -0.2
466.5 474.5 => -0.1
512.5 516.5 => -0.7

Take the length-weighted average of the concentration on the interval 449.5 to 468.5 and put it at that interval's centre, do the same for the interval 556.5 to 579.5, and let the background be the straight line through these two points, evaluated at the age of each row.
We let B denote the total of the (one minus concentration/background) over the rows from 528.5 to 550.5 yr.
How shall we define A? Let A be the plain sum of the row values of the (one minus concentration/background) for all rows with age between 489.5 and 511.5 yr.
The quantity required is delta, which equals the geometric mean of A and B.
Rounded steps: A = -0.44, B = -3.6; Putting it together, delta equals 1.3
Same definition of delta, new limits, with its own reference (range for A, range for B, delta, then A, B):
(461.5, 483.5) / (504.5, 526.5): 1.0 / -1.53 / -0.6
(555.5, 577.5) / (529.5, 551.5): 1.2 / -0.35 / -3.8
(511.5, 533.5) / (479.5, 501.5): 1.0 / -0.83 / -1.2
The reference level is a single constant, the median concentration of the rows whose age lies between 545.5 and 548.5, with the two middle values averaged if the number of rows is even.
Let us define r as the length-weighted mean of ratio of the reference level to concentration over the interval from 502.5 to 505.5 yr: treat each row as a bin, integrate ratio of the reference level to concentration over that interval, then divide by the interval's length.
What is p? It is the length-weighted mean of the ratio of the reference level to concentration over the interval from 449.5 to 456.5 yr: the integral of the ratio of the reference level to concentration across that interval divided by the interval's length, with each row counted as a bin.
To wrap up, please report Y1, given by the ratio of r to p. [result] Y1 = 1.01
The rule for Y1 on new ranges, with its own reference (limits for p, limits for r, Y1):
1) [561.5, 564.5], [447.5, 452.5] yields 0.96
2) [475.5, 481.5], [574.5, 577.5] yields 1.20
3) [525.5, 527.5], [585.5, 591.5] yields 1.15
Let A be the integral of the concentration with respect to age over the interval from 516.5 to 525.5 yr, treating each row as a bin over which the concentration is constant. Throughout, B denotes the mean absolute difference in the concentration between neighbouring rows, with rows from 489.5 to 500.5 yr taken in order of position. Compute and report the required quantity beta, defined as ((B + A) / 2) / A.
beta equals 0.502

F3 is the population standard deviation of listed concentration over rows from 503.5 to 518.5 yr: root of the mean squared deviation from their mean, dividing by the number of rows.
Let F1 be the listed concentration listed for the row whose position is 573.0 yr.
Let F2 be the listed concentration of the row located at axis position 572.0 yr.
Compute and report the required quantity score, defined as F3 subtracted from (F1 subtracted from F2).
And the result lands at -2.5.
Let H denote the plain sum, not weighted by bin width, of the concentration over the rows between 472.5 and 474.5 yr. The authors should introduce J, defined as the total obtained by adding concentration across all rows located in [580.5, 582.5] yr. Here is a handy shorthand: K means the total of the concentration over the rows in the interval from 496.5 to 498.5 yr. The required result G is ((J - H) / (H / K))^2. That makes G 235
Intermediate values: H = 83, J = 66.6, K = 76.5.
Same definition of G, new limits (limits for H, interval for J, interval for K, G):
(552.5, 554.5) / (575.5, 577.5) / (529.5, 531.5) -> 297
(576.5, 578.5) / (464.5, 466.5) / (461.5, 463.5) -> 366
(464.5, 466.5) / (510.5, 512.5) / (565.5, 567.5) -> 40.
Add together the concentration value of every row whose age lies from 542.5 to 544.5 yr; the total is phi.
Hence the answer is 88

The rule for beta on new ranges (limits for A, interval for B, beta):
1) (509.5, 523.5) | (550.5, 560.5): 0.501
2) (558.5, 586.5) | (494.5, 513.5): 0.501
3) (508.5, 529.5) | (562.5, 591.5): 0.501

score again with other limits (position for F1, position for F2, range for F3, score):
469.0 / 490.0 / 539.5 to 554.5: -0.1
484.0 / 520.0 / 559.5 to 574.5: -6.1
